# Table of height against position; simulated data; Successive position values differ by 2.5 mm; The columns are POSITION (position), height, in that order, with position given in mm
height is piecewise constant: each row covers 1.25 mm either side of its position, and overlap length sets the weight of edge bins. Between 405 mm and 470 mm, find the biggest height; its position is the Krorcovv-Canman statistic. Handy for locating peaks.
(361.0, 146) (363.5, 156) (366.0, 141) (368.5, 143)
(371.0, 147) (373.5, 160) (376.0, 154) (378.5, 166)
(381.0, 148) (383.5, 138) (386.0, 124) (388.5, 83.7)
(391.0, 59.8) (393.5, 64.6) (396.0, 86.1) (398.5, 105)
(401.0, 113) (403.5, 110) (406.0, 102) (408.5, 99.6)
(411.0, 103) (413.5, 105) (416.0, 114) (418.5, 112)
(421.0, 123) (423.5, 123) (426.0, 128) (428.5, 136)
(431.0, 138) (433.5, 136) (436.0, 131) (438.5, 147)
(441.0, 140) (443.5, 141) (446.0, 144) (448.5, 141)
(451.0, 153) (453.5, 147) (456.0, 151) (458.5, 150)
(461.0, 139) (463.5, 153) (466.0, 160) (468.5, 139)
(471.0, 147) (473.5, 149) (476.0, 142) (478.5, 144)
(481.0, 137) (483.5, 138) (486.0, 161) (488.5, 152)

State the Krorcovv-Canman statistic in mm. 466.0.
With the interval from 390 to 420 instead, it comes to 416.0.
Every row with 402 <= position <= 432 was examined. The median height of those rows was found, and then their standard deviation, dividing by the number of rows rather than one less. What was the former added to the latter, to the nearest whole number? 126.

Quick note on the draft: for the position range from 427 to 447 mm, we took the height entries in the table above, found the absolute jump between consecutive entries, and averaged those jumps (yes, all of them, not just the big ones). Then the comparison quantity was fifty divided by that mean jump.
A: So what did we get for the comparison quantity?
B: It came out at 10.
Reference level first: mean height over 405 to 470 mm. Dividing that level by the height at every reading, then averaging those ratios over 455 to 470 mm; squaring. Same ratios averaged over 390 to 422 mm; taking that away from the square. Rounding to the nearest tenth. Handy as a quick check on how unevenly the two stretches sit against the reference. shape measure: -0.6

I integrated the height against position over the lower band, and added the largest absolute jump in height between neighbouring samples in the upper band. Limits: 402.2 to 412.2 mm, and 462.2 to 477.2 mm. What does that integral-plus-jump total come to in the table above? 1058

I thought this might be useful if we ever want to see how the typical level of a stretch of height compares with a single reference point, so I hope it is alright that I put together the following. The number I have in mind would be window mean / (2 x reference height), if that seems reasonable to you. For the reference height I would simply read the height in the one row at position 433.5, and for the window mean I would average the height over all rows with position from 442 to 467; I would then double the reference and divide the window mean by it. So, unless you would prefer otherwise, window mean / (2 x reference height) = 0.54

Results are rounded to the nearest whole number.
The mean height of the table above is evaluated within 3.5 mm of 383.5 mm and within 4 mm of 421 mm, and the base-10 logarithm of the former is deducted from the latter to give 117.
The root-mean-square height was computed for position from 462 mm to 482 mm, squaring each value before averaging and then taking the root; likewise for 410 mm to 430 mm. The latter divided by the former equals 0.81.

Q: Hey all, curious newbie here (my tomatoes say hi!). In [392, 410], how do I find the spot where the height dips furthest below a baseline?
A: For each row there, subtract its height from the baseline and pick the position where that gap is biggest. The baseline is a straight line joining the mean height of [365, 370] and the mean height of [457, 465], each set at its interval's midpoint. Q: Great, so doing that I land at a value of 393.5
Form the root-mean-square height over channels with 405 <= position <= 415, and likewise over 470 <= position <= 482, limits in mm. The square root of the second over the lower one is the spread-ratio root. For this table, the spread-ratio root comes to 1.19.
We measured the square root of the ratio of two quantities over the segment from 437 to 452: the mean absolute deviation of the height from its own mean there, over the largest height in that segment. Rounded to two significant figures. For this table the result 0.16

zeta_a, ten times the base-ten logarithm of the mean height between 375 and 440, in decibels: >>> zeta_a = 20.7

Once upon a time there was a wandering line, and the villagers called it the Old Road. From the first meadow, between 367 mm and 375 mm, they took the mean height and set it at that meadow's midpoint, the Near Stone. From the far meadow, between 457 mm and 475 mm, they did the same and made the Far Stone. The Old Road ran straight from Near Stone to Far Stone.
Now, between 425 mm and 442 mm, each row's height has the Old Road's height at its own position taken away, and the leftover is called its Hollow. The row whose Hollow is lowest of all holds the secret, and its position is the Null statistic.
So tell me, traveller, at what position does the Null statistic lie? 426.0 mm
